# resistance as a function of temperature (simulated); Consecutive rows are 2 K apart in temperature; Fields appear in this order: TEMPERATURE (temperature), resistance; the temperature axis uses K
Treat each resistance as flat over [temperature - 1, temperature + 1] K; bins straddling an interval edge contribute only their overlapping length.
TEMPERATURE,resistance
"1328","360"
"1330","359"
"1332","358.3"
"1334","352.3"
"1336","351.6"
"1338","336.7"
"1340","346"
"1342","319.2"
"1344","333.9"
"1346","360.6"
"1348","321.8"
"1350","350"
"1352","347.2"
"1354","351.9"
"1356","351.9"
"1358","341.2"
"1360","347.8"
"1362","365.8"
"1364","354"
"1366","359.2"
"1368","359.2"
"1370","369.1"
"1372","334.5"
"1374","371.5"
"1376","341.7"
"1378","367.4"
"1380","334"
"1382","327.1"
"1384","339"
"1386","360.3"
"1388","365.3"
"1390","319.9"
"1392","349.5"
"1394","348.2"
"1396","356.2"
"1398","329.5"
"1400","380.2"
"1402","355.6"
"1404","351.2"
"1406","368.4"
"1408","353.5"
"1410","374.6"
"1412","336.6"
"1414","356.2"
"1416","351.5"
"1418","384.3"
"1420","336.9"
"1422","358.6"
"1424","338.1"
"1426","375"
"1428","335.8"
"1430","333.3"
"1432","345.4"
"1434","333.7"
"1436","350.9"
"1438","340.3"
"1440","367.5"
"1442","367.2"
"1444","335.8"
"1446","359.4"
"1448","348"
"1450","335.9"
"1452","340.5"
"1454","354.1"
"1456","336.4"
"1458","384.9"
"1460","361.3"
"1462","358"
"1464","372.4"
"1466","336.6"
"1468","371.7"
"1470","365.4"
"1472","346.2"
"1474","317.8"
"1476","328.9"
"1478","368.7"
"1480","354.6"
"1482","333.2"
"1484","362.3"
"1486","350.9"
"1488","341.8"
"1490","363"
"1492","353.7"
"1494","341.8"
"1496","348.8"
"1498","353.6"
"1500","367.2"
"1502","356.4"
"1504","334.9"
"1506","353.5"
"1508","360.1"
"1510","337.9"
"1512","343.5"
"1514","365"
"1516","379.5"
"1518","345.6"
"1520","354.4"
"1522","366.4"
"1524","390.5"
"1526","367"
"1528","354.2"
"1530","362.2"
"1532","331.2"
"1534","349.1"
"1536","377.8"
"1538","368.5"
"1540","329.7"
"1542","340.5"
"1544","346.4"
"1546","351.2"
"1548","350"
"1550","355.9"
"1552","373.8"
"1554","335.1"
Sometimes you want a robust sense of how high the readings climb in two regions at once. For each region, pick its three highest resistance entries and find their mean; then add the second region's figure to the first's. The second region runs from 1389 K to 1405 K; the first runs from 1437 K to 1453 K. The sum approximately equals 729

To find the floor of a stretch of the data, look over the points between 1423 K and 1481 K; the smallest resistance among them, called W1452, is 317.8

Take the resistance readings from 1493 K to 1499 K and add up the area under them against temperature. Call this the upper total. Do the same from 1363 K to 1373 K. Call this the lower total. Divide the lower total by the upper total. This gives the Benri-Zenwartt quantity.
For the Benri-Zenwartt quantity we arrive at 1.7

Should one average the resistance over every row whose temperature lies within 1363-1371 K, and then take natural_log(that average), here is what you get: 5.89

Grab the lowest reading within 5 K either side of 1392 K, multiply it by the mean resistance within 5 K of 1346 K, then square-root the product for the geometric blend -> 328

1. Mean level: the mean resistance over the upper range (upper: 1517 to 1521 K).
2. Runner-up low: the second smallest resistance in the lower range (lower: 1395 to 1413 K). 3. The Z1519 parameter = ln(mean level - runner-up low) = 2.6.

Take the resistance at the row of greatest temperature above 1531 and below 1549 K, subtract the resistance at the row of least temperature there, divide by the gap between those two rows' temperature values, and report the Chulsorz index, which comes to 1.2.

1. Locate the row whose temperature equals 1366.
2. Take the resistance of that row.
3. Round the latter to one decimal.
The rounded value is 359.2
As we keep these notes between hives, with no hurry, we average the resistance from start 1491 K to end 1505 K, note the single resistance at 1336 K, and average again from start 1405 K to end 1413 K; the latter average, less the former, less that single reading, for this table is -344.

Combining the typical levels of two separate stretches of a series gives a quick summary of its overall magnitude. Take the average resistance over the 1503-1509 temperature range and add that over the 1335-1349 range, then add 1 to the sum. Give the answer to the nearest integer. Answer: 689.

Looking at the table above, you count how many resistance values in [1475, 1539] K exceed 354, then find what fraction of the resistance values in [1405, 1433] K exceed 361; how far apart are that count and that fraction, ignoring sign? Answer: 17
